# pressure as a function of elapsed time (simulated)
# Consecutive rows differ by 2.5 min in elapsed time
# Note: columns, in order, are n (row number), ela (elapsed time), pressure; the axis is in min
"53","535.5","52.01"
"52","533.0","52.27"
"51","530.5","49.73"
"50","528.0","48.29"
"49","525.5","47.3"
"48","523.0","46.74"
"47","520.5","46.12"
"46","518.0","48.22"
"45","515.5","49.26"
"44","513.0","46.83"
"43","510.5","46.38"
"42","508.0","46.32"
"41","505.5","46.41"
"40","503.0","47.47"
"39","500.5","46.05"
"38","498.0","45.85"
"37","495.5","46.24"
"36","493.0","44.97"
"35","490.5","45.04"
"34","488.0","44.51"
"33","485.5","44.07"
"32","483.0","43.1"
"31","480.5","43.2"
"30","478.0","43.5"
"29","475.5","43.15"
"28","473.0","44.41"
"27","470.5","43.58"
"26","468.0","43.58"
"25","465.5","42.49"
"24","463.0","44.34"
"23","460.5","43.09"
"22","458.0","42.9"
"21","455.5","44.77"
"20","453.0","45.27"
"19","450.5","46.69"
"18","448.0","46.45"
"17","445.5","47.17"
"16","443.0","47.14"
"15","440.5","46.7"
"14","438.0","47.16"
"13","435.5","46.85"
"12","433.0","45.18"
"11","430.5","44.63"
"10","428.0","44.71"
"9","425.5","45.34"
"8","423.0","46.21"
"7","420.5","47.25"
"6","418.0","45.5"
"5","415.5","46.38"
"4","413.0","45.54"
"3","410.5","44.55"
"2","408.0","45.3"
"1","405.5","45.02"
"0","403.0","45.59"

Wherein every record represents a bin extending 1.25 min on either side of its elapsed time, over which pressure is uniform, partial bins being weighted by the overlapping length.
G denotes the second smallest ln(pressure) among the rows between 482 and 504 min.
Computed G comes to 3.79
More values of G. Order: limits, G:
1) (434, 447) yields 3.85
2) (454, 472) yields 3.76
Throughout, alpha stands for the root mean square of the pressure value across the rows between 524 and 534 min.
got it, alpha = 49.4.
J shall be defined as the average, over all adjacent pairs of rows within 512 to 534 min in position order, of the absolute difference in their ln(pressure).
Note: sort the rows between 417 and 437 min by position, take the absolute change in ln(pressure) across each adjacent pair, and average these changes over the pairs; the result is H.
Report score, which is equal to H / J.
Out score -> 0.7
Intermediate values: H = 0.020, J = 0.0302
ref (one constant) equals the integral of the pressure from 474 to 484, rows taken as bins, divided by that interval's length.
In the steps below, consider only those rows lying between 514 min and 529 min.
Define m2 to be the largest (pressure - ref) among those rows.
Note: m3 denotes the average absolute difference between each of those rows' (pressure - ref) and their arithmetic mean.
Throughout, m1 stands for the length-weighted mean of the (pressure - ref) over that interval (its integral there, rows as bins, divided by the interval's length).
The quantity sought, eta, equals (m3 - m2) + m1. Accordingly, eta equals -0.69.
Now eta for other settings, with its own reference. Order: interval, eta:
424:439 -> -0.62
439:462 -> -0.20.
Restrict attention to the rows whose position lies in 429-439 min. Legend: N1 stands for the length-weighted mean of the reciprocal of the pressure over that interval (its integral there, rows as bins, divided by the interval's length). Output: 0.0218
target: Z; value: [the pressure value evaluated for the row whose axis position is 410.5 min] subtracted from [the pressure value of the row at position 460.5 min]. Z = -1.5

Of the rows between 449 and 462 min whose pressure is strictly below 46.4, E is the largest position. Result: 460.5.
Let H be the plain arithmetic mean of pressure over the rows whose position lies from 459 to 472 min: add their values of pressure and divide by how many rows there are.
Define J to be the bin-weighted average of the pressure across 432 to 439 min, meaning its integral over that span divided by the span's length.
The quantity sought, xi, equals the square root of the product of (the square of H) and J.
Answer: 296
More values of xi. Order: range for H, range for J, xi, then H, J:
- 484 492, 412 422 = 303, 44.5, 46.2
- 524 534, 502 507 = 338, 49.4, 46.9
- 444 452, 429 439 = 317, 46.8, 45.9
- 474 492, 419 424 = 299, 43.8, 46.7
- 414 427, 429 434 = 309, 46.1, 44.9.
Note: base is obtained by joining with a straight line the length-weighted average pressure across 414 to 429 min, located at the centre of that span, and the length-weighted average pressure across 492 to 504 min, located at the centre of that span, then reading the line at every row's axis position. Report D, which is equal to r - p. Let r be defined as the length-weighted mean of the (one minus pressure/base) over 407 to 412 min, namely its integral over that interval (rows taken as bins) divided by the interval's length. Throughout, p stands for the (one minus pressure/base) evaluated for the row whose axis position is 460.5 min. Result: -0.043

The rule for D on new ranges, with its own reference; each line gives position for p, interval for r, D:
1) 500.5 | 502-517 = -0.023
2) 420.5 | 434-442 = 0.010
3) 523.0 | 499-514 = 0.003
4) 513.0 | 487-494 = 0.042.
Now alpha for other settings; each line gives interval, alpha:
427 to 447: 46.2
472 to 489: 43.7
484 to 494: 44.6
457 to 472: 43.3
